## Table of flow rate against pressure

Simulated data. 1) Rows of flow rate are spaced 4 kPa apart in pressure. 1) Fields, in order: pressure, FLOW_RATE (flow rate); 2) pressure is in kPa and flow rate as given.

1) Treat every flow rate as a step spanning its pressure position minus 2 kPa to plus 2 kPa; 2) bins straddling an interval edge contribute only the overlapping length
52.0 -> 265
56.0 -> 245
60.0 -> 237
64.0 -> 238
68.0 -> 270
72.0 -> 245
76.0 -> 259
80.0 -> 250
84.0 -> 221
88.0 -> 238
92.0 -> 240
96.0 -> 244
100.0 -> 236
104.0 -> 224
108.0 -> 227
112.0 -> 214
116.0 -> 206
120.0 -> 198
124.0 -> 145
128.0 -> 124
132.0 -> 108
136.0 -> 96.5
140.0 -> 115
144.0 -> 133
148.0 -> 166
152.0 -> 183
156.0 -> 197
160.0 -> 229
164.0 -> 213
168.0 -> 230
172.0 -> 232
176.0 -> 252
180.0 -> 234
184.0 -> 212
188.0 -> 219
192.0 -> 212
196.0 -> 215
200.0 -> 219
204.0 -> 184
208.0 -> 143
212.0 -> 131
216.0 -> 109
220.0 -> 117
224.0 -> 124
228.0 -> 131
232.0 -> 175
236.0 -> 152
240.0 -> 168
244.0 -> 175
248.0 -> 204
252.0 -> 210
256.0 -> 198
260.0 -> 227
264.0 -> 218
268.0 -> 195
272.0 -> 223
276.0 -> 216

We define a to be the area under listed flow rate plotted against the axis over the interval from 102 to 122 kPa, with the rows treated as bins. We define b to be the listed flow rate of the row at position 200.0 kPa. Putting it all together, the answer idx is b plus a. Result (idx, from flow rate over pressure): 4495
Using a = 4276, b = 219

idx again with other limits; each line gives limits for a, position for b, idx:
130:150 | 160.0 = 2703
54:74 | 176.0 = 5192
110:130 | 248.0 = 3752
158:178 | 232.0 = 4799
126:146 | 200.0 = 2525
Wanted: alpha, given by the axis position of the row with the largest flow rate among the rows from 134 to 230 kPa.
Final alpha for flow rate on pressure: 176.0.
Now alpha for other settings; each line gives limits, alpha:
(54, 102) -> 68.0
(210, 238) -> 232.0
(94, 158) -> 96.0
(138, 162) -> 160.0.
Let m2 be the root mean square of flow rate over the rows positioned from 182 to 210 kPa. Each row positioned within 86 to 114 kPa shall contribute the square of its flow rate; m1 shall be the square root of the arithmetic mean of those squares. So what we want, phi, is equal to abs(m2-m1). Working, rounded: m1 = 232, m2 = 202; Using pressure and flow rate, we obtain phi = 30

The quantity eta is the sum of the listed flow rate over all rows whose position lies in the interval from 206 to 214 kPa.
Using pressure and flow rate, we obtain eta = 274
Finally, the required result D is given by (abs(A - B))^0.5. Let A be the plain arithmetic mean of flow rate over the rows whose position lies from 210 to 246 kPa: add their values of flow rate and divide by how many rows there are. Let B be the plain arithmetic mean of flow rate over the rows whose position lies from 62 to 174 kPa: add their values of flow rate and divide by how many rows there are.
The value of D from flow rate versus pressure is 7.8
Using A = 142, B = 203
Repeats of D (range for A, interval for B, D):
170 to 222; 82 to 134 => 3.4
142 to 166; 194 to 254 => 4.8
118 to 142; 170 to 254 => 7.1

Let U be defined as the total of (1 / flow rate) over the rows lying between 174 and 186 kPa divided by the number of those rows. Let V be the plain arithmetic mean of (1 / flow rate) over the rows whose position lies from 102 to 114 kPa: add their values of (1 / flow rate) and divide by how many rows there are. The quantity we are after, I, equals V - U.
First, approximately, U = 0.0043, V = 0.0045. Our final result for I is 0.0002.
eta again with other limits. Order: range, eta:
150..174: 1284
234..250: 699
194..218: 1001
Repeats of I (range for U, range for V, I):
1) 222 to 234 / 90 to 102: -0.0030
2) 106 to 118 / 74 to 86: -0.0005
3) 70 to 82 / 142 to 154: 0.0024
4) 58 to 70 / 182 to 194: 0.0006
